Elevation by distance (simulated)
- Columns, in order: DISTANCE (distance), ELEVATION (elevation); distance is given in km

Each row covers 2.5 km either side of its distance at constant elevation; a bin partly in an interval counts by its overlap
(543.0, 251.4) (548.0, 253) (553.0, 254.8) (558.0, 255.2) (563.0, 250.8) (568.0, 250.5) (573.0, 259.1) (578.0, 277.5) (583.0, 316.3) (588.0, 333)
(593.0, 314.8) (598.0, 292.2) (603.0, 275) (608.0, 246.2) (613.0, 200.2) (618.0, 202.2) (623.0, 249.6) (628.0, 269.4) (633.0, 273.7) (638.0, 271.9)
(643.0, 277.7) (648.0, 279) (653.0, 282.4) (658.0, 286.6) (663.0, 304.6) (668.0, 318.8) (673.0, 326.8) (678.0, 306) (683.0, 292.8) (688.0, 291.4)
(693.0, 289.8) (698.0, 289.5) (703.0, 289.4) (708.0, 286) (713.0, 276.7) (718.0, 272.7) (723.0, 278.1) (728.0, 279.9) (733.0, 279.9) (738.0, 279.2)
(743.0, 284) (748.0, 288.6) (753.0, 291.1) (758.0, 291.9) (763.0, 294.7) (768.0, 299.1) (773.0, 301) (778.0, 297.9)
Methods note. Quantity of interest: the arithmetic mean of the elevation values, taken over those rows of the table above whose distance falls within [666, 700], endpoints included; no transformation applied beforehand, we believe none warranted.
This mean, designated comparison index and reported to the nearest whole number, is 302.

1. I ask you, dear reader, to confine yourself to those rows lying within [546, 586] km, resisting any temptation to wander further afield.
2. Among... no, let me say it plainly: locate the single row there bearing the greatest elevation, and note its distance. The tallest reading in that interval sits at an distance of 583.0 km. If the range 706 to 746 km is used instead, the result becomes 708.0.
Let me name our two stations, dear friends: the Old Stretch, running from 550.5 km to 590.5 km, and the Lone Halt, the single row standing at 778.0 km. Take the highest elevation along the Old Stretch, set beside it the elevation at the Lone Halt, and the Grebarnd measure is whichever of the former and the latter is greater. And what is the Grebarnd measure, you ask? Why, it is 333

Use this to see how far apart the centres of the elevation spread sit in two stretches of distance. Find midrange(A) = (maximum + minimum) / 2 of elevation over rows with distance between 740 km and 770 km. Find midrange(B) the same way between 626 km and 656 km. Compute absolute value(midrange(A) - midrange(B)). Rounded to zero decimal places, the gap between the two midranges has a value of 16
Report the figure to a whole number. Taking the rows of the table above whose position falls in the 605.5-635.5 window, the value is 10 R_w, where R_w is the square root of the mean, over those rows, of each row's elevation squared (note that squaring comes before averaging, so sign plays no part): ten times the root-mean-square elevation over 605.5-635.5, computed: 2420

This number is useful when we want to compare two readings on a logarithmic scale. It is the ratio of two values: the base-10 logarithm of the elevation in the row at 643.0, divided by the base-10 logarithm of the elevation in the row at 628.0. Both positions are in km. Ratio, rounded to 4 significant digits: 1.005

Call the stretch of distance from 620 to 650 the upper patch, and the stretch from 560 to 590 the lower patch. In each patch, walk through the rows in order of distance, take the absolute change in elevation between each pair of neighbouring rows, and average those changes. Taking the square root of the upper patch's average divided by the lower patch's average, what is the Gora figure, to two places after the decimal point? 0.63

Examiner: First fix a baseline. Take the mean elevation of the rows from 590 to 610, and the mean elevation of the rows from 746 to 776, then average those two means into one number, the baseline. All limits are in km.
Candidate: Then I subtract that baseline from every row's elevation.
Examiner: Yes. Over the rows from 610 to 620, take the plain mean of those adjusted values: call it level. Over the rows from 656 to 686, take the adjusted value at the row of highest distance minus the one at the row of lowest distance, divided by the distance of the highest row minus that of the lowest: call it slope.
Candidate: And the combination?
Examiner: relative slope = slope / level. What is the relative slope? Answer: 0.00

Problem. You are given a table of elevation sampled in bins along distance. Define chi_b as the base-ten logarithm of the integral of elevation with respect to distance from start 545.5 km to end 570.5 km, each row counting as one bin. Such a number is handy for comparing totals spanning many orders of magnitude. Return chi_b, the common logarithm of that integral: 3.80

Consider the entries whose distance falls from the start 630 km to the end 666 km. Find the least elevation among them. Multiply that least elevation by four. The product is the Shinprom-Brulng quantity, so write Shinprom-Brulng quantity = 1088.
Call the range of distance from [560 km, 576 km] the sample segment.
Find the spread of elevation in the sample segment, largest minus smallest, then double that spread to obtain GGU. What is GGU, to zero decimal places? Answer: 17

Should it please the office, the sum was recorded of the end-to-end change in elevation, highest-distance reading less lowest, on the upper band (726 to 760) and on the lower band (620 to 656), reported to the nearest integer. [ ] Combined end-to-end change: 45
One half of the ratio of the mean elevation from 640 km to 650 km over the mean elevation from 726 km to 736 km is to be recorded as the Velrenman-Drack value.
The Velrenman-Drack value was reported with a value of 0.497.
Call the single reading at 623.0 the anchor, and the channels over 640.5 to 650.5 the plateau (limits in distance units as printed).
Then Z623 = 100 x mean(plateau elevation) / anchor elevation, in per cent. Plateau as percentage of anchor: 112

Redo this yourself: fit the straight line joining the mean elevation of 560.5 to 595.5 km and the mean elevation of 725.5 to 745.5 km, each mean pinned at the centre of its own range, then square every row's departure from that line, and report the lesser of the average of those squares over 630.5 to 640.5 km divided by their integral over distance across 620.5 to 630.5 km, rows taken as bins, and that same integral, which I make 0.018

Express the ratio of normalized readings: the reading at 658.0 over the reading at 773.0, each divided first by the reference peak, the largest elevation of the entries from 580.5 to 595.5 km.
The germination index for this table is 0.95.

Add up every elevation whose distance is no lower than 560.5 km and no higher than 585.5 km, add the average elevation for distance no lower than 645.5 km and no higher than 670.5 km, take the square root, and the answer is 40.6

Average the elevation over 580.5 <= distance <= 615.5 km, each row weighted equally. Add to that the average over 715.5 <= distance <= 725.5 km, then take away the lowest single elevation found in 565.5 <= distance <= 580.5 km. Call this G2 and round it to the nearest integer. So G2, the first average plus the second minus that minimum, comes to 307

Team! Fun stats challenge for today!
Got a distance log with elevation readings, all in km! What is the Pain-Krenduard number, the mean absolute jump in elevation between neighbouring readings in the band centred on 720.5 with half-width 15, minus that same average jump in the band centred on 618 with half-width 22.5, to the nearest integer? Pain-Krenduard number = -17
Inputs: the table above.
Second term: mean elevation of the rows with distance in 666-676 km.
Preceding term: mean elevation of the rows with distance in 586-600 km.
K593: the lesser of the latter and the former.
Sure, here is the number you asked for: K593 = 313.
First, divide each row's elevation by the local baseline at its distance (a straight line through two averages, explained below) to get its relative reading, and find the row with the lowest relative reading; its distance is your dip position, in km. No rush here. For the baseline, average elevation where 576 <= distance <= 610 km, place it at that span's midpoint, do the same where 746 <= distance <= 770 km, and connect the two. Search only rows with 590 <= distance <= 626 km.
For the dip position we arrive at 613.0 km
